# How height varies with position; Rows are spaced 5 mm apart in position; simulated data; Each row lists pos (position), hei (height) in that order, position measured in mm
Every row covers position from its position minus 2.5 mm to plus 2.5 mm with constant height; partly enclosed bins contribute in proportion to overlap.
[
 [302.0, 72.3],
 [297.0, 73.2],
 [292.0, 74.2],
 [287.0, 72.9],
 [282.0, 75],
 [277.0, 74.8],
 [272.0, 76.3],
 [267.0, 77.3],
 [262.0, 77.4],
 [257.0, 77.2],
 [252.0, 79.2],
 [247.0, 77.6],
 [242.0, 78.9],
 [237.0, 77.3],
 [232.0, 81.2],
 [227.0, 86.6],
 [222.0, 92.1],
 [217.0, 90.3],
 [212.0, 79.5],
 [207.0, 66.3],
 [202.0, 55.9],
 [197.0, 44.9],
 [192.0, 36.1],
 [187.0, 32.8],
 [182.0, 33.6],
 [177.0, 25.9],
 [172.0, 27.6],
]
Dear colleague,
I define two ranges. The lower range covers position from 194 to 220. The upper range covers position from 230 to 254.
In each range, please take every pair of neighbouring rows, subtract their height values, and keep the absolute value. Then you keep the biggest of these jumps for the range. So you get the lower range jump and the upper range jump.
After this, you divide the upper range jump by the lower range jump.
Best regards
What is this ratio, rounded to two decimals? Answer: 0.30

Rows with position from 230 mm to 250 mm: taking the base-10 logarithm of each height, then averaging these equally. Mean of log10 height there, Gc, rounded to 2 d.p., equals 1.90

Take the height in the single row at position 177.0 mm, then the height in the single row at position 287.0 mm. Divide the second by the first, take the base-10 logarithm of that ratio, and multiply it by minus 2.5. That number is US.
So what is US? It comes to -1.12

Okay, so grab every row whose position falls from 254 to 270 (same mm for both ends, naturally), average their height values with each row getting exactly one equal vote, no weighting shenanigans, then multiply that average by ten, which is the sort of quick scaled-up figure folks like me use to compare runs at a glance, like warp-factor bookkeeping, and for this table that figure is 773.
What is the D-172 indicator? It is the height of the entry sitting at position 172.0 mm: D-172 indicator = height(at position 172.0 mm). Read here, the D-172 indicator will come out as 27.6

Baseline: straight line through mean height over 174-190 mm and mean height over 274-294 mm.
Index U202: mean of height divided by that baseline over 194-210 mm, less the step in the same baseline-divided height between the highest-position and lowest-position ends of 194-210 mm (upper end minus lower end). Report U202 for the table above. 1.02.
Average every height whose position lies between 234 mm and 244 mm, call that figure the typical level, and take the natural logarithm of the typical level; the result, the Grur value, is 4.36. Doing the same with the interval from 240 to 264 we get 4.36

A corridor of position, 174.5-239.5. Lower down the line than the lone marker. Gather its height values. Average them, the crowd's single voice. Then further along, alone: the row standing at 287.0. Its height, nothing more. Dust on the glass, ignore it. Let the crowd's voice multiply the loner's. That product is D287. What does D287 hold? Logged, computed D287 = 4500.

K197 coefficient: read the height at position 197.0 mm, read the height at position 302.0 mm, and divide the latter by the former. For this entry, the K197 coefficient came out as 1.6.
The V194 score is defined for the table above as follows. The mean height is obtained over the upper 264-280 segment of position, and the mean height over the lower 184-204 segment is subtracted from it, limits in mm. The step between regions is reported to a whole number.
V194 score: 34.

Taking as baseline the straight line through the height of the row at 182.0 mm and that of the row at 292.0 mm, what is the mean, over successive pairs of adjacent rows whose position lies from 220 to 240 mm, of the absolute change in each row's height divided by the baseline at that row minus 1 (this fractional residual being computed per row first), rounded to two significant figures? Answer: 0.16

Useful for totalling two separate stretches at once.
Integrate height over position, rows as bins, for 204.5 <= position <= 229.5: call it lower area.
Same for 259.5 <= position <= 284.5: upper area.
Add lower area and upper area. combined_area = 3978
